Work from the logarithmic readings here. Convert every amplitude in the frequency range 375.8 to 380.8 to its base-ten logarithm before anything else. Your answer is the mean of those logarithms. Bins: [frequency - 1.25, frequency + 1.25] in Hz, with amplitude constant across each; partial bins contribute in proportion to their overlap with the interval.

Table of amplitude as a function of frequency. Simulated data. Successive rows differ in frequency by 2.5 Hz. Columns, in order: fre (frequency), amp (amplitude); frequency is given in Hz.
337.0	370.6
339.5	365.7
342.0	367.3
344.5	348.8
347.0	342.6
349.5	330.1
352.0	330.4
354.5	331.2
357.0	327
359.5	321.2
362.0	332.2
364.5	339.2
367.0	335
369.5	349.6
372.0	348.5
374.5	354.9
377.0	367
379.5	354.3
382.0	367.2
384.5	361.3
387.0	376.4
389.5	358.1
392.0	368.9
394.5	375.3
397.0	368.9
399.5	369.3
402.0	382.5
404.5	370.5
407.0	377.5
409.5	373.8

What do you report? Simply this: 2.56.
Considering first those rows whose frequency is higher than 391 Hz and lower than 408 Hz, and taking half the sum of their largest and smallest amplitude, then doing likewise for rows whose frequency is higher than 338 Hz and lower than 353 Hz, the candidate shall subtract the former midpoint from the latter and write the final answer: -27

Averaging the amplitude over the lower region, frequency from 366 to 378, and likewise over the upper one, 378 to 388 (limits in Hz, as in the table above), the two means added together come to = 716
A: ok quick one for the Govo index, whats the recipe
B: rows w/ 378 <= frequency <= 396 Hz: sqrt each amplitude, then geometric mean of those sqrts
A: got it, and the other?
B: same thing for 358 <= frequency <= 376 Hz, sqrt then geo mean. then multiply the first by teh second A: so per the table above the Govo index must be 353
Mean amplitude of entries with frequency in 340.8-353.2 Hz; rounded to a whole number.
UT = 344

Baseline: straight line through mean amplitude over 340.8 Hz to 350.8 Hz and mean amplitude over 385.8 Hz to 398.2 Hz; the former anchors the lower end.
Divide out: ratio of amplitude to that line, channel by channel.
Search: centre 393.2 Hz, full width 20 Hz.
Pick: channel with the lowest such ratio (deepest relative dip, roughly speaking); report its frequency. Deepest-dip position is 389.5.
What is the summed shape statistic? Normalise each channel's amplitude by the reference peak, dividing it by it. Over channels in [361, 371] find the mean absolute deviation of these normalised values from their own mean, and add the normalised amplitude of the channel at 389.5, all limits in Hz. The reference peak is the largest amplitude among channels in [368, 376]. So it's 1.02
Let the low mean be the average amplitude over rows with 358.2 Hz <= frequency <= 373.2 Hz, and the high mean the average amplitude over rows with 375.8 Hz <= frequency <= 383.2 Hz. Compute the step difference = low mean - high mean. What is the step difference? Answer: -25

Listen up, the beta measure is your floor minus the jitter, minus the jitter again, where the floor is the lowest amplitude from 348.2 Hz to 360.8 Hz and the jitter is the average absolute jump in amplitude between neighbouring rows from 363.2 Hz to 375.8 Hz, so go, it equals 308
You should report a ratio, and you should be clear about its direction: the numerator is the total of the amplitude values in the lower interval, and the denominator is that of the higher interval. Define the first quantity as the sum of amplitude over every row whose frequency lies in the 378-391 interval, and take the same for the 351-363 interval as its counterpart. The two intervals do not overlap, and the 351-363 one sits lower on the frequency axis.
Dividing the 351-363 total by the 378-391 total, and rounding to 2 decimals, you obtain 0.90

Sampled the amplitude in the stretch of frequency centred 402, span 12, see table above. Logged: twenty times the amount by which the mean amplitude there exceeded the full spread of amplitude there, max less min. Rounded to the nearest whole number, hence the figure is 7203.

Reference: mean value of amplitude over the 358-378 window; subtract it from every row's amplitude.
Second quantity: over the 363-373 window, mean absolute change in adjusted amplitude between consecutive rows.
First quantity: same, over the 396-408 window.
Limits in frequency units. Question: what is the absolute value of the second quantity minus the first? 1.5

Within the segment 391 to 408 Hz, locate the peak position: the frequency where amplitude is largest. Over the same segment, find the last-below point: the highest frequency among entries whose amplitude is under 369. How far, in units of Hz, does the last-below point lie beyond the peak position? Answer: -5.0 Hz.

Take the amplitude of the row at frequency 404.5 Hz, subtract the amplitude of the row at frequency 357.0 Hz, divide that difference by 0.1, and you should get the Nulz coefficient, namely 435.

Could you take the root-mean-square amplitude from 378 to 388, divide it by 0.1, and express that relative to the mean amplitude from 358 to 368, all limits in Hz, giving 11.0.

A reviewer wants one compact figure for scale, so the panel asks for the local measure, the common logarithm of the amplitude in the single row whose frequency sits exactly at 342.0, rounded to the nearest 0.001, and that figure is 2.565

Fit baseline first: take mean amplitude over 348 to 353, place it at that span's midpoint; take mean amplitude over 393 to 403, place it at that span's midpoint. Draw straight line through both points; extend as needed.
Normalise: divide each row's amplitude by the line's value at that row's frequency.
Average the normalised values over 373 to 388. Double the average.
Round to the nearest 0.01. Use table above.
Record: 2.03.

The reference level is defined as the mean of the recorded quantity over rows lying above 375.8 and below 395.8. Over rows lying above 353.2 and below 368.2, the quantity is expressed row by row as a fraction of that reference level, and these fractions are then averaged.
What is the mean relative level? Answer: 0.904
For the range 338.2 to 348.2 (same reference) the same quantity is 0.973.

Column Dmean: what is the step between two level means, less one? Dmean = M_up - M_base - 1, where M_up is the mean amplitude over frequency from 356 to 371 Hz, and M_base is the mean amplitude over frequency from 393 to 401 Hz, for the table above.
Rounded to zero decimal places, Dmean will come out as -38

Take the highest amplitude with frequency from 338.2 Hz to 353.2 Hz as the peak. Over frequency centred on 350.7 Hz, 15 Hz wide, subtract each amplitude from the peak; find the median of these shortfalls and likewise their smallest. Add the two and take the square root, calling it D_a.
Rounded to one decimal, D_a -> 7.4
